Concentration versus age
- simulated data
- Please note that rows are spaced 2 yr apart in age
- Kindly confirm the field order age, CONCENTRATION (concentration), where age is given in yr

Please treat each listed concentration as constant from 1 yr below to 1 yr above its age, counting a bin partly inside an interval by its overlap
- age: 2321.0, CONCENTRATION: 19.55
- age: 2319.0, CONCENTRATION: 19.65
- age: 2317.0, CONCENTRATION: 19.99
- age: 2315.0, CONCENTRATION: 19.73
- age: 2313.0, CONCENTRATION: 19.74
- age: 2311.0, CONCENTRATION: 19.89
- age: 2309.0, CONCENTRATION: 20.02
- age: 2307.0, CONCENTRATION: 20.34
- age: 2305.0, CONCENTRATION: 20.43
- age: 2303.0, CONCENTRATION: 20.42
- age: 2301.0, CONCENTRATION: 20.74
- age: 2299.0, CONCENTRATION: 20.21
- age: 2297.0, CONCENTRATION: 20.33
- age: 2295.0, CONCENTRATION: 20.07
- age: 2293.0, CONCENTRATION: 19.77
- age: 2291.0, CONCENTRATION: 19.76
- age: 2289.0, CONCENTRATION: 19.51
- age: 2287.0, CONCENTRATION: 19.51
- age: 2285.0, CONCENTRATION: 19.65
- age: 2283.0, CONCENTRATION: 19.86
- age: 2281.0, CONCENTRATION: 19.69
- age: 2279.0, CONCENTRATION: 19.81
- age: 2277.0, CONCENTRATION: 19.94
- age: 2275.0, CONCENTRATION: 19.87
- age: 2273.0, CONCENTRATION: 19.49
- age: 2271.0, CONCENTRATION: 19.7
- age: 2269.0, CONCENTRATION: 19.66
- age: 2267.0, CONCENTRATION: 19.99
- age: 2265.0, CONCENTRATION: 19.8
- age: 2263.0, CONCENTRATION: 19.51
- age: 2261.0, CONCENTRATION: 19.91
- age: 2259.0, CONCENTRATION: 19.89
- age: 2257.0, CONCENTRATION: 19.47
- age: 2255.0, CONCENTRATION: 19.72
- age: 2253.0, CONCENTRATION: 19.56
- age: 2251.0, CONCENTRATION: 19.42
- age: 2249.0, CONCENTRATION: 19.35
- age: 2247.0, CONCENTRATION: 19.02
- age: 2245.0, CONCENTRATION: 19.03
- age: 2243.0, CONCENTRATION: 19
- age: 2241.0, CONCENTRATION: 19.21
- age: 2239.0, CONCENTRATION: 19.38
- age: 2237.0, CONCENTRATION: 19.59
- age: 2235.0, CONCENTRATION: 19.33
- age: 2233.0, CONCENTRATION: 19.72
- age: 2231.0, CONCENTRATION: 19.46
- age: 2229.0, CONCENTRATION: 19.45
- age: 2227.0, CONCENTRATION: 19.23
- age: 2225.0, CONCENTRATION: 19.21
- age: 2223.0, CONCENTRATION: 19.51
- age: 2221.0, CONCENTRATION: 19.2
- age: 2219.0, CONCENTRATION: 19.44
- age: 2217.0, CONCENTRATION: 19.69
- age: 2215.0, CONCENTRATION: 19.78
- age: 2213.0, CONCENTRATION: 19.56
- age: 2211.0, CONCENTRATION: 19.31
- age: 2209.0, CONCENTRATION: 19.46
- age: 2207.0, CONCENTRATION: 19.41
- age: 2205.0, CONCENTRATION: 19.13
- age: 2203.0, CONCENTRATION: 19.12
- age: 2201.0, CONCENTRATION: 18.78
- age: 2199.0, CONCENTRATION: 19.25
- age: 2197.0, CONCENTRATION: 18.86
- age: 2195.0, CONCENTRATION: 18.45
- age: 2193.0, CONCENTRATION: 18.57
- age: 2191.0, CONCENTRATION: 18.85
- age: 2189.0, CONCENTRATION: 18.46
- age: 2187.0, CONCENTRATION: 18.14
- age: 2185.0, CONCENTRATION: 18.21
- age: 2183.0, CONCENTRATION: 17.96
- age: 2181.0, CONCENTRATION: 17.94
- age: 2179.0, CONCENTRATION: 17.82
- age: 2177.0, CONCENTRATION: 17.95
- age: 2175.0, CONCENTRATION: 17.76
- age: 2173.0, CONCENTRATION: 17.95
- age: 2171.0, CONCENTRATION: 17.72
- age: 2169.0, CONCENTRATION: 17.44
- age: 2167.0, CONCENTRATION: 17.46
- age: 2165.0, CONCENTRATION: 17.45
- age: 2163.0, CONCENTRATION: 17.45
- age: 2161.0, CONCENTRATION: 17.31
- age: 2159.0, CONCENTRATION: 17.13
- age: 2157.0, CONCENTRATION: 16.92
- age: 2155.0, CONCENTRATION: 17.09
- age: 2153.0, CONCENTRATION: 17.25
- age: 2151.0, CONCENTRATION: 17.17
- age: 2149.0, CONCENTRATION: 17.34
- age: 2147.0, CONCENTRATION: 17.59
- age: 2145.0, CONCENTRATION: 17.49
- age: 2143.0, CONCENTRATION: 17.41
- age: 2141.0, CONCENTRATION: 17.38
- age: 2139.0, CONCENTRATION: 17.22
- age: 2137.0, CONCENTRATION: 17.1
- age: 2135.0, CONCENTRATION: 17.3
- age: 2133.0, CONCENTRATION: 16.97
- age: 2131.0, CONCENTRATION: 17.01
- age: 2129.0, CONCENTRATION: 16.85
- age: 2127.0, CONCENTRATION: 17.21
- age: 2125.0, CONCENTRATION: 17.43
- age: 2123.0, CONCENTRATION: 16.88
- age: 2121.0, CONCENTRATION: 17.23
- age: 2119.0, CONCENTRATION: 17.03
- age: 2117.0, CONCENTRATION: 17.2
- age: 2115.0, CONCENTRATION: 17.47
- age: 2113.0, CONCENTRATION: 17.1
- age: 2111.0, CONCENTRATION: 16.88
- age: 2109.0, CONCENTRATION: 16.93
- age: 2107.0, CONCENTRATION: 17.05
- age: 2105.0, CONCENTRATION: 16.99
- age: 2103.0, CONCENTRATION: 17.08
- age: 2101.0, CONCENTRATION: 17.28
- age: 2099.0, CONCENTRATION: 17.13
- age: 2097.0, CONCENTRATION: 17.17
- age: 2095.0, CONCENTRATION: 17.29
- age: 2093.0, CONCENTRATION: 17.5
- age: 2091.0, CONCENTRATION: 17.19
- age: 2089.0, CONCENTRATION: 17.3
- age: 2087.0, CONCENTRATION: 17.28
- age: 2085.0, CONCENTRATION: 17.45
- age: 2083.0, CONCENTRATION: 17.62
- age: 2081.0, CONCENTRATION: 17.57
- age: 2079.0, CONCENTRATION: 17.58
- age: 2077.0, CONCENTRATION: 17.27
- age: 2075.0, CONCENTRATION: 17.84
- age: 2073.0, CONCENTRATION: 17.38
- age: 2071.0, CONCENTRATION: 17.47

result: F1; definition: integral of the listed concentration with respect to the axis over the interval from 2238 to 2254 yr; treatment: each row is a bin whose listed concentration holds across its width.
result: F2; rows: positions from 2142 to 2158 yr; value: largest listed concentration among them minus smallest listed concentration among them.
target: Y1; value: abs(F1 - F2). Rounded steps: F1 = 308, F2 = 0.67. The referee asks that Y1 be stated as 307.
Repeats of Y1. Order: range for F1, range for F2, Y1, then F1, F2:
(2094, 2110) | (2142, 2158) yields 273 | 274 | 0.67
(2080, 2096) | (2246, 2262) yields 278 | 278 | 0.89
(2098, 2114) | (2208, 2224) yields 272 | 273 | 0.58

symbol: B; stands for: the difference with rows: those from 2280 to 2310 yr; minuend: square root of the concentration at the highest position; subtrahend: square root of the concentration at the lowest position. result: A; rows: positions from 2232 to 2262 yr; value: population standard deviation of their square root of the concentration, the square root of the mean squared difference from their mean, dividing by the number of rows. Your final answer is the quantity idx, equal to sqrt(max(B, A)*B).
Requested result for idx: 0.04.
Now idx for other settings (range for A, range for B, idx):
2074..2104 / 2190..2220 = 0.07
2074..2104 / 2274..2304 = 0.06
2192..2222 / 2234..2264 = 0.03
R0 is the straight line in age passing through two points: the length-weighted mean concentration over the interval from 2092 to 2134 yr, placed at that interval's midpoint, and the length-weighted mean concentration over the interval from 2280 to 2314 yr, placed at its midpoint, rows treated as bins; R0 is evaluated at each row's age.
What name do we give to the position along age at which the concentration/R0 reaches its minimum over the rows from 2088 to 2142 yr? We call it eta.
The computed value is 2129.0 yr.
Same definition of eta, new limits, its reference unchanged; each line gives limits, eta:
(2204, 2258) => 2247.0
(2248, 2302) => 2289.0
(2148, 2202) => 2157.0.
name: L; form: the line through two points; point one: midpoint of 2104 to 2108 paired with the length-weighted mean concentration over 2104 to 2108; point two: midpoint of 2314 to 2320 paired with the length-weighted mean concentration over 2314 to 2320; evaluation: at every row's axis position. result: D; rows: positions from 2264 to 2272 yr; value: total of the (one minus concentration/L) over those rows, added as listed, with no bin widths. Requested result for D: -0.134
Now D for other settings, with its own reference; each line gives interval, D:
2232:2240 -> -0.166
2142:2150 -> 0.020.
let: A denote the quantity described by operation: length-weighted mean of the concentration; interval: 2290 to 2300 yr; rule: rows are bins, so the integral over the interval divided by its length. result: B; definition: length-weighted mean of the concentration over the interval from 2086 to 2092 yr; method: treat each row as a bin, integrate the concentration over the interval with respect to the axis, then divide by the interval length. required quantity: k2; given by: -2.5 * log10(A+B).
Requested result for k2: -3.93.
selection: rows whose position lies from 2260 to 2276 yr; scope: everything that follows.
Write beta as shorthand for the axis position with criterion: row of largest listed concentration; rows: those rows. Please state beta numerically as 2267.0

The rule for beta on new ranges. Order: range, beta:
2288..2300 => 2297.0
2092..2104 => 2093.0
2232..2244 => 2233.0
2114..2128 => 2115.0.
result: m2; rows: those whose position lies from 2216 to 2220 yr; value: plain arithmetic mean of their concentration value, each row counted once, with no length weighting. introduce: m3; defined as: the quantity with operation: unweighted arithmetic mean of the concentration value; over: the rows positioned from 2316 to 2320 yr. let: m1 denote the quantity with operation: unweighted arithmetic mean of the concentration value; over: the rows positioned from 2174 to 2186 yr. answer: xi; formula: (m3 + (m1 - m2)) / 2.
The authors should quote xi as 9.1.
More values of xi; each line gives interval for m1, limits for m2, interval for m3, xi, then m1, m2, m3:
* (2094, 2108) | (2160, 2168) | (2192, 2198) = 9.2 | 17.1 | 17.4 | 18.6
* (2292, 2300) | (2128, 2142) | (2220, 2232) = 11.2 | 20.1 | 17.1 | 19.3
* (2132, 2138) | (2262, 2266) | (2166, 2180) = 7.6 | 17.1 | 19.7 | 17.7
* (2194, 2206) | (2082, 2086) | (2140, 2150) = 9.4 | 18.9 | 17.5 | 17.4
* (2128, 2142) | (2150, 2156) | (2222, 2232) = 9.7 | 17.1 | 17.2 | 19.4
